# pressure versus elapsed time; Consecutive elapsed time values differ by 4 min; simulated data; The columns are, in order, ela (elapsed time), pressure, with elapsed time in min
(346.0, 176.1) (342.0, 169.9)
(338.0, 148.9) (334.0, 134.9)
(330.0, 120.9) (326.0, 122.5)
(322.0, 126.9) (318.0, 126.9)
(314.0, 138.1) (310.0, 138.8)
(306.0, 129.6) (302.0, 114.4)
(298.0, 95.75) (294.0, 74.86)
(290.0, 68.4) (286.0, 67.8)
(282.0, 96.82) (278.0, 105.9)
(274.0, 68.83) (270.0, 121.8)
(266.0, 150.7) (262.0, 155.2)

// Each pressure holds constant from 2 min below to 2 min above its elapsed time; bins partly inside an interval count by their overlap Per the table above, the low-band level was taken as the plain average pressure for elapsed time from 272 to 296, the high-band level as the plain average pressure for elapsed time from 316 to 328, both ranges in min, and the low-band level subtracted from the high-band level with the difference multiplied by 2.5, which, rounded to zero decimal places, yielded 112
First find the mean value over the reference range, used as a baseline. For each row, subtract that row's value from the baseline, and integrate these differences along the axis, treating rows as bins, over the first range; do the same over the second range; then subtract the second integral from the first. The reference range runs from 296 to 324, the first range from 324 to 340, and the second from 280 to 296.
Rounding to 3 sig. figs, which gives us -877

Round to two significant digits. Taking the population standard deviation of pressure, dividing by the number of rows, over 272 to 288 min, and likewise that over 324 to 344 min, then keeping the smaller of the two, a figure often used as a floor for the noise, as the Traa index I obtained 17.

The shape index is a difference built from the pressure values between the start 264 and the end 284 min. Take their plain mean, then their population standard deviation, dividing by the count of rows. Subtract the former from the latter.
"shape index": -82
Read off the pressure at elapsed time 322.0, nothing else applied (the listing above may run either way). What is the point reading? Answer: 126.9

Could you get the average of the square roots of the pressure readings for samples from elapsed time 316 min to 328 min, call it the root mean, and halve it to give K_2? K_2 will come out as 5.60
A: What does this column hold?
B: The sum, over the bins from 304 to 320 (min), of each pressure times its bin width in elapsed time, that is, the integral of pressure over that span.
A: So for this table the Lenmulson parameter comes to 2134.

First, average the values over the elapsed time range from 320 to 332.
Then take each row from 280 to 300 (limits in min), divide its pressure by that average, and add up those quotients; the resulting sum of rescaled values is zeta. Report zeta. 3.27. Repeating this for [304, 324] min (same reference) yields 5.35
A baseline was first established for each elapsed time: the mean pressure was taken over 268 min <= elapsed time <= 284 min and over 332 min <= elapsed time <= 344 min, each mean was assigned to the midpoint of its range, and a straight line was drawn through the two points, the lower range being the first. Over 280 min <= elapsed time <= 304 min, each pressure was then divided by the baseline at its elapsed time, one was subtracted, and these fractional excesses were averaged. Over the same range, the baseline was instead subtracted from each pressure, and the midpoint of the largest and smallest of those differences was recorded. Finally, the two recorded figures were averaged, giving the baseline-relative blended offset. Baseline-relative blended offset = -12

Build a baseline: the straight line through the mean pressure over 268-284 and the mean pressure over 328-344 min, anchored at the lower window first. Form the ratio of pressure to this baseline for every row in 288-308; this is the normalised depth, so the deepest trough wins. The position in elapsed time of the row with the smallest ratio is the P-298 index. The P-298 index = 290.0 min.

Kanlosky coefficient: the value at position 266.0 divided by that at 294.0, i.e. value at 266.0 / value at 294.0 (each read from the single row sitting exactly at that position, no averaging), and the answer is 2.0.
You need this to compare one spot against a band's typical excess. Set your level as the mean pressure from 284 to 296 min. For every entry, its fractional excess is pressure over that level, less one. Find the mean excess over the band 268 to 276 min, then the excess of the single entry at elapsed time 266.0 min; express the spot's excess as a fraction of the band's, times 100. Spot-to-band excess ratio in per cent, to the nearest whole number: 322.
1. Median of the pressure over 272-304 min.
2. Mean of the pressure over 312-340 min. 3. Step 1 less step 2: -46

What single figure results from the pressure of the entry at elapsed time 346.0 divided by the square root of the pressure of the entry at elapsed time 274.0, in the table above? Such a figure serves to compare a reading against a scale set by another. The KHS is 21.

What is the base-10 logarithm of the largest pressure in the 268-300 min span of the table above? 2.09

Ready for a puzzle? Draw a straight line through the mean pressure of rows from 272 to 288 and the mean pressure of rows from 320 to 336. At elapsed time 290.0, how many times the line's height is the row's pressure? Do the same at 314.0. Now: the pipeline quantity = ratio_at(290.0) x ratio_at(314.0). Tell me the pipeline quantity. 0.9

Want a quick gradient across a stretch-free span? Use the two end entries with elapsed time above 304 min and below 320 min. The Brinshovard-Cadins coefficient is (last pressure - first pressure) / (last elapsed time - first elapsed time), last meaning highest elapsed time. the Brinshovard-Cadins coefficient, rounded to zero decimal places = 0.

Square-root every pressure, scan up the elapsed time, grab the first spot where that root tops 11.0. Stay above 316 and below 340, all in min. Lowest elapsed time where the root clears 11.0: 318.0 min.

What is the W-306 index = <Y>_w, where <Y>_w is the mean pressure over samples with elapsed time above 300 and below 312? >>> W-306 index 128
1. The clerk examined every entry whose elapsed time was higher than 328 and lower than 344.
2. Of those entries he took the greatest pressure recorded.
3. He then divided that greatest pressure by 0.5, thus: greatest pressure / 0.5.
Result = 340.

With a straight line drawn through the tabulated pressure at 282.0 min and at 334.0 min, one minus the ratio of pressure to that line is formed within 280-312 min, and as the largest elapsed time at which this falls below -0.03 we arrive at 310.0 min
